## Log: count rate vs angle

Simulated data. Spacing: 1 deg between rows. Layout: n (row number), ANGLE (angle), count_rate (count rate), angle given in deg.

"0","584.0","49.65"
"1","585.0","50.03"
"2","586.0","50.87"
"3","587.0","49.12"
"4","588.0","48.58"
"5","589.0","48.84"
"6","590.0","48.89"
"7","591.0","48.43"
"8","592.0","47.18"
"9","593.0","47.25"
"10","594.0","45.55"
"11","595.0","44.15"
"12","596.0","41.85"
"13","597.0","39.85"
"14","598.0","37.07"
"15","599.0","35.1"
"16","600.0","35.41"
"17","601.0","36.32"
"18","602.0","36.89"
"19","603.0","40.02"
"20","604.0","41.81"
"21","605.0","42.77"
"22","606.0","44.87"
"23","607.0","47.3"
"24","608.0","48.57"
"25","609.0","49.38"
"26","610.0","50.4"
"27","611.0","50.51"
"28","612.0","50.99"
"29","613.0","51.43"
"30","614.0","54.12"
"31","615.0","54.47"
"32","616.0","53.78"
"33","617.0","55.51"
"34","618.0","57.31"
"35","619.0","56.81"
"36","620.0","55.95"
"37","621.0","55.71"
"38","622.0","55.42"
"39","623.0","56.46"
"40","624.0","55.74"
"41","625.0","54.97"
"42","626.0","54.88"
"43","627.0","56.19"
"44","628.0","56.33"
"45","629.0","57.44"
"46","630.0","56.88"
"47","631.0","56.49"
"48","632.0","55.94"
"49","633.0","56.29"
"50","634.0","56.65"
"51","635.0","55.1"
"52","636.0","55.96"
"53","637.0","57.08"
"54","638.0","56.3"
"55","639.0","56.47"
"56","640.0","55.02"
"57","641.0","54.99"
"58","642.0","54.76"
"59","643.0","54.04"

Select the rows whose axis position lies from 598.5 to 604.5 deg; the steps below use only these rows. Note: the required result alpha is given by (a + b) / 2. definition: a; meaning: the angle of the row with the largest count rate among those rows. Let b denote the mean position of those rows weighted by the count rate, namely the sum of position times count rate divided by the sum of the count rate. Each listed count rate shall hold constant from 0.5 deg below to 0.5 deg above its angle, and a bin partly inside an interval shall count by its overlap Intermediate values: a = 604.0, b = 601.6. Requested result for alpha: 602.8 deg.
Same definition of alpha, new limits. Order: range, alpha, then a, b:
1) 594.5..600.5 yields 596.2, 595.0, 597.4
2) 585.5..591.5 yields 587.2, 586.0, 588.5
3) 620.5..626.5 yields 623.2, 623.0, 623.5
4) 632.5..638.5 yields 636.3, 637.0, 635.5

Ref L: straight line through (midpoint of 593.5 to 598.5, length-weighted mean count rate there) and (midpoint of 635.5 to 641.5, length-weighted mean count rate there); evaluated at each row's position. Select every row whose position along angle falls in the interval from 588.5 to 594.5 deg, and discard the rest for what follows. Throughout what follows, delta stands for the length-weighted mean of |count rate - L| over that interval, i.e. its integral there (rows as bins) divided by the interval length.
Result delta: 8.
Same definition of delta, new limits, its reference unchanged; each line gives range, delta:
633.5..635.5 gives 1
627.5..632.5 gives 4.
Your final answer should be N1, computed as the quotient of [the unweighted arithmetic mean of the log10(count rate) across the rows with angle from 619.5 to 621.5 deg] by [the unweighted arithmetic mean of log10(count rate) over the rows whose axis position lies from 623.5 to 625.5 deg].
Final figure 1.00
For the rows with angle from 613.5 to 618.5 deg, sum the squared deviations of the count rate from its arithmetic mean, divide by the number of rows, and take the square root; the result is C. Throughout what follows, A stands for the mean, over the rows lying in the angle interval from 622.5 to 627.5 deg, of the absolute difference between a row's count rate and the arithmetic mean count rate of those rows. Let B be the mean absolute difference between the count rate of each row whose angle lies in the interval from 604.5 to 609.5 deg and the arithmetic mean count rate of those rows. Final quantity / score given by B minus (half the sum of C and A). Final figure 1.3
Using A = 0.58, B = 2.2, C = 1.3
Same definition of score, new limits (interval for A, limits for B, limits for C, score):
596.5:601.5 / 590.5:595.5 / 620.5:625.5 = 0.4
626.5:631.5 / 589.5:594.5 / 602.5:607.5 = -0.5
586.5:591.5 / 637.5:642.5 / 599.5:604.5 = -0.6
